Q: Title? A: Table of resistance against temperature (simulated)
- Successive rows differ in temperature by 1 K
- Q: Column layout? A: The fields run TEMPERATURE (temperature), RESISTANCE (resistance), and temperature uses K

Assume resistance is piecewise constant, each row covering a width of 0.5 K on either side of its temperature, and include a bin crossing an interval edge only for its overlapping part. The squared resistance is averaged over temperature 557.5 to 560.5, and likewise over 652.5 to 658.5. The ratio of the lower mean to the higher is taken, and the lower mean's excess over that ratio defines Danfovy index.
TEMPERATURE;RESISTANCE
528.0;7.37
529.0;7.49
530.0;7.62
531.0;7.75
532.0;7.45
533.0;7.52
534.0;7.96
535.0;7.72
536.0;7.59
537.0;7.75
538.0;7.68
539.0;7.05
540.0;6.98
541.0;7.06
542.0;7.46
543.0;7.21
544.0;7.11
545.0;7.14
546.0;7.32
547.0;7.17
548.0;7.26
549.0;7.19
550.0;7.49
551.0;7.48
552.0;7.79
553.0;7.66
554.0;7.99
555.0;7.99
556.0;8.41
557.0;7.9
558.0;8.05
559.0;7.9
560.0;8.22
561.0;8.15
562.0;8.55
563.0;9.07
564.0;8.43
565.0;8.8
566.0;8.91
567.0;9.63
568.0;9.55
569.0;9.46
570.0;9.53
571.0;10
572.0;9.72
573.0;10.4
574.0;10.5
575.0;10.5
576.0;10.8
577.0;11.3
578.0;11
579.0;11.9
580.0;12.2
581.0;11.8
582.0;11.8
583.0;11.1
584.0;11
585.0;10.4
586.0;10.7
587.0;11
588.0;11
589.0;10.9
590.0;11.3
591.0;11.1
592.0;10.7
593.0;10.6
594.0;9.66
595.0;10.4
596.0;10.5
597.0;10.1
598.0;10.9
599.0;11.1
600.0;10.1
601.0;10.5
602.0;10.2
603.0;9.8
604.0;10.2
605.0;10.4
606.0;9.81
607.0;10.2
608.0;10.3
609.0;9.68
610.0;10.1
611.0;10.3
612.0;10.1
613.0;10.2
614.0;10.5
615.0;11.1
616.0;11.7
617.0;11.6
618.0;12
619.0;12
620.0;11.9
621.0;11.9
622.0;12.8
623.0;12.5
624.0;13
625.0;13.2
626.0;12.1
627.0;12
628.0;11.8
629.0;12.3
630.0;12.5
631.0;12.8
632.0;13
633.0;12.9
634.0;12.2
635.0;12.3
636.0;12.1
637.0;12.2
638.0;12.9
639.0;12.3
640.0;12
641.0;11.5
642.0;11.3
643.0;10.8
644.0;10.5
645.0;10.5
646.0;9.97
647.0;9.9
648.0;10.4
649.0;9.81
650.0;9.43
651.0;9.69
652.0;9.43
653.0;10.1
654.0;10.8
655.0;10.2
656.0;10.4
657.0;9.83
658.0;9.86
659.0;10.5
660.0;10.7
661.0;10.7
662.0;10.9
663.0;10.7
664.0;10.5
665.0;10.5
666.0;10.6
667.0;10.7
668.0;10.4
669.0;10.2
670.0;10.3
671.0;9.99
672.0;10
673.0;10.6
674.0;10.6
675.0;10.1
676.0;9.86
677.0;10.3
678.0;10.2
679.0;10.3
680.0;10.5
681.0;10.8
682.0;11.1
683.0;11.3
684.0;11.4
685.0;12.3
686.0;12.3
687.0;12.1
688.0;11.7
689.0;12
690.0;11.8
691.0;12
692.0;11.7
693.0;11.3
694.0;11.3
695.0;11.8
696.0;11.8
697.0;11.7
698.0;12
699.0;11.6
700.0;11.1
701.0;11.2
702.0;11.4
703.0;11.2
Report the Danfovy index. 64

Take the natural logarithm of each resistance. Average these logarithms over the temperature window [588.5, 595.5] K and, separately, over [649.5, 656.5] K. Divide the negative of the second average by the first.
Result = -0.97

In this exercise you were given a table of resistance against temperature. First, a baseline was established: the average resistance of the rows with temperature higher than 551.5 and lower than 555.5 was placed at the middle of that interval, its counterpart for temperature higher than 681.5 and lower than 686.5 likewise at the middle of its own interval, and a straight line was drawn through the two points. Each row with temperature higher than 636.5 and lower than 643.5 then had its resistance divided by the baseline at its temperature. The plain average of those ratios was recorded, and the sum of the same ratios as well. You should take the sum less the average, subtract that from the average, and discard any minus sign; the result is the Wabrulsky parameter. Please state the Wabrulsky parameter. 5.71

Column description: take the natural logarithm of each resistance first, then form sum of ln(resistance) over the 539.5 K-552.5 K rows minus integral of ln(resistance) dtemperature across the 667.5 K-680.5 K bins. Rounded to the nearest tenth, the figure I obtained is -4.5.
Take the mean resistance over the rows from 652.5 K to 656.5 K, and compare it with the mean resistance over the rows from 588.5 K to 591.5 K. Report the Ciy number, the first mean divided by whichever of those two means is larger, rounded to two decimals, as 0.93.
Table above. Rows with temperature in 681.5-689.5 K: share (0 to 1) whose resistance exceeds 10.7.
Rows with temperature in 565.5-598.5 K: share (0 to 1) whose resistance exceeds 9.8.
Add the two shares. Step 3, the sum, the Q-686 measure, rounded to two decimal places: 1.79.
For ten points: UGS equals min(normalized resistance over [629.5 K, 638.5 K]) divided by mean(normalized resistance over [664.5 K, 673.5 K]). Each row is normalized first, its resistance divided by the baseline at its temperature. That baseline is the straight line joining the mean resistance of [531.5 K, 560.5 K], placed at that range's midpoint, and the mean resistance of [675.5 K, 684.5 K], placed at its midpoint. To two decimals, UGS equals 1.26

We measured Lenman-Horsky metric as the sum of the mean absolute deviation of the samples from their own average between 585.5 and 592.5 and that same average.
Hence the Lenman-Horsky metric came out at 11.1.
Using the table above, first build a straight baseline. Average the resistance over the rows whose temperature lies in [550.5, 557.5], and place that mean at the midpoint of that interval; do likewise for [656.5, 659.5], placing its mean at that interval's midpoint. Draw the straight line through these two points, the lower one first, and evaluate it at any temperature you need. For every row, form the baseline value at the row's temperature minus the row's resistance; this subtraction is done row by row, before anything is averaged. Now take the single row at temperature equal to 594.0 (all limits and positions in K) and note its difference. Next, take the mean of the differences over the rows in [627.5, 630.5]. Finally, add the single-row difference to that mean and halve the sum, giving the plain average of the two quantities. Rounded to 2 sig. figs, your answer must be -1.8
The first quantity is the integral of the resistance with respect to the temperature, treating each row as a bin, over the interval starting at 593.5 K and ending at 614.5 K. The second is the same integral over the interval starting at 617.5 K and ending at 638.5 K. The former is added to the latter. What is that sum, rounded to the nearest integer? 475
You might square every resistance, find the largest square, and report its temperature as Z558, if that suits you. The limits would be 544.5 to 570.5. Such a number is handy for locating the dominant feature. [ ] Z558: 567.0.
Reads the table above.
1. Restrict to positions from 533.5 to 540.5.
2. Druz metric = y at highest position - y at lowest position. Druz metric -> -1.0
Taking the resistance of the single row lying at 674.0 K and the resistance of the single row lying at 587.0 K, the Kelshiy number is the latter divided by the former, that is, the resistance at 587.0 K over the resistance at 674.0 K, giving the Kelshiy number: 1.0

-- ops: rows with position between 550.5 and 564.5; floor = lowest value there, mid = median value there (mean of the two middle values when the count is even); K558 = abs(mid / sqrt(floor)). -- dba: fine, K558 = 2.93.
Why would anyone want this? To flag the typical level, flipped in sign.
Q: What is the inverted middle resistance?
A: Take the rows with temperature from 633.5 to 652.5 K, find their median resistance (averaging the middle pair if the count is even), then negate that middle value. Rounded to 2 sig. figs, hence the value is -11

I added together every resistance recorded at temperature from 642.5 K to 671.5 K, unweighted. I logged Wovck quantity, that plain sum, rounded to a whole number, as 298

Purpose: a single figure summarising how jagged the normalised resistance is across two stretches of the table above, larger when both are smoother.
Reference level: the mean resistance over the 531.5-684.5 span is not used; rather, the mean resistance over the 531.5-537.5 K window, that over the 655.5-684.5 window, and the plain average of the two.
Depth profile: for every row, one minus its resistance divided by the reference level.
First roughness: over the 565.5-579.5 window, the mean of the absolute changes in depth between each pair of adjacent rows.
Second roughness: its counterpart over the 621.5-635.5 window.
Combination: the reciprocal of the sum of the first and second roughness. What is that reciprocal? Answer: 13.1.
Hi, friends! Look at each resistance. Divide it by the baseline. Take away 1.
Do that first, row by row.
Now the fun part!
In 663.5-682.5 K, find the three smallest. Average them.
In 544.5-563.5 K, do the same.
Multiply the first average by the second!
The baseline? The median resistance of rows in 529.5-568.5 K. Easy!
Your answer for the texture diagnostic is -0.021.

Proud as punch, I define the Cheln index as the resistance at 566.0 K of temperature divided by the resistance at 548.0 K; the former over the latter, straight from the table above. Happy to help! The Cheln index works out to 1.23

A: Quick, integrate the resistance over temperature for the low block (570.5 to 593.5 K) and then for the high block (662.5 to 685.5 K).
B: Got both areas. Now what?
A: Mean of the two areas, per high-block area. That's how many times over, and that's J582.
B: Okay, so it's 1.02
